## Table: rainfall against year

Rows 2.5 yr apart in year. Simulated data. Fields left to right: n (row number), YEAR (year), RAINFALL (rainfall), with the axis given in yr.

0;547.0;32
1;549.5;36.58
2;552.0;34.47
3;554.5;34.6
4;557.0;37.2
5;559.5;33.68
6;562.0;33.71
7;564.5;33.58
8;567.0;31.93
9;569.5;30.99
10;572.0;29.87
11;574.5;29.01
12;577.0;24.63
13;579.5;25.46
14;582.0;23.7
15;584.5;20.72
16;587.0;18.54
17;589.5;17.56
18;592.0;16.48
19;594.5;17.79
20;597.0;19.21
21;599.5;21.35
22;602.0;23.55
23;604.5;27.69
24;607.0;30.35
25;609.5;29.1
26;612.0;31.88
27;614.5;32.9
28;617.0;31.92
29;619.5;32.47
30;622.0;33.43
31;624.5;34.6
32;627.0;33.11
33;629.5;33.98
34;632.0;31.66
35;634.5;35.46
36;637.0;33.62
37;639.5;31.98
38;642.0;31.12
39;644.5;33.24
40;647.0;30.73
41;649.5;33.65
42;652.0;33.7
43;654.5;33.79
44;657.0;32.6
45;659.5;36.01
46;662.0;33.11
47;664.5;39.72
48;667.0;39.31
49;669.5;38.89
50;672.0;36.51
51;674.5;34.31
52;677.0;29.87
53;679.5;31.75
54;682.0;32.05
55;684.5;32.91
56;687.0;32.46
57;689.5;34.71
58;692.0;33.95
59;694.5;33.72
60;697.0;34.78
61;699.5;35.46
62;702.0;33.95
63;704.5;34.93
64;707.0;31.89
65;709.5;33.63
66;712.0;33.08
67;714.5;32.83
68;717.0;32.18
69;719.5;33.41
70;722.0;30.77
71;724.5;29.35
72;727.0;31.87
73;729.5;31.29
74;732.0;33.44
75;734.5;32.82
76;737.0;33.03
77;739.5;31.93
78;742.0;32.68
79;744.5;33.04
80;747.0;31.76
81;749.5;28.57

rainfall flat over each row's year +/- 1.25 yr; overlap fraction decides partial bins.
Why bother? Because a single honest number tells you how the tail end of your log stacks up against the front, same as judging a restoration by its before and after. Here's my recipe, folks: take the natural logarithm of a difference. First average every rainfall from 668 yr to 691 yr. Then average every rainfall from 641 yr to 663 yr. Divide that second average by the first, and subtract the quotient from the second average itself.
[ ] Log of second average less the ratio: 3.47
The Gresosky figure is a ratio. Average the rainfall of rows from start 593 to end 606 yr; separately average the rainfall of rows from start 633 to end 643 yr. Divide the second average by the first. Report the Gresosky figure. 1.5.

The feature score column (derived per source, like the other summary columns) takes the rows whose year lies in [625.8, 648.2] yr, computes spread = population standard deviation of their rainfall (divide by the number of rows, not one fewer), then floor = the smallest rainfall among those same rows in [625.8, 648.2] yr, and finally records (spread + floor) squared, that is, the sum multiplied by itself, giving 1035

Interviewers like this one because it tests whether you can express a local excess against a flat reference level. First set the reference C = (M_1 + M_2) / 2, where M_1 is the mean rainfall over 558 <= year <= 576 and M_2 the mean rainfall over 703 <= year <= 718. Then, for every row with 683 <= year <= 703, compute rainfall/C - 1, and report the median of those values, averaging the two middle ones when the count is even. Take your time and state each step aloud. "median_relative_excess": 0.05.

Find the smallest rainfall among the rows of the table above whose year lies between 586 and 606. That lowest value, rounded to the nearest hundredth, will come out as 16.48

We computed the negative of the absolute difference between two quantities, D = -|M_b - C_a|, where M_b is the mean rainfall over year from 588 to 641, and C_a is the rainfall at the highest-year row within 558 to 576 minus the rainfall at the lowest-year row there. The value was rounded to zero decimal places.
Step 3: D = -33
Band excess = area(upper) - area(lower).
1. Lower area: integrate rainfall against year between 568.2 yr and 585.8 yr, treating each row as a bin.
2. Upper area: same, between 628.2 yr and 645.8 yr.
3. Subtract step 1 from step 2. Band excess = 117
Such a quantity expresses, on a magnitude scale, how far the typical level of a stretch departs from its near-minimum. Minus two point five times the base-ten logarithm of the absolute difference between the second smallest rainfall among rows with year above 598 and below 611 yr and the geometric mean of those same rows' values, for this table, -1.0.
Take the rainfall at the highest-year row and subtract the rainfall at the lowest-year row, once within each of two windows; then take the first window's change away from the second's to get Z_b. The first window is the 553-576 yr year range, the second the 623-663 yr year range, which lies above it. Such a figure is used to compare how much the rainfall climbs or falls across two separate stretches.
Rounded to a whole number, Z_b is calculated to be 4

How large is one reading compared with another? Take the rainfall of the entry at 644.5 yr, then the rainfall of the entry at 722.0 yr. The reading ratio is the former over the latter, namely 1.1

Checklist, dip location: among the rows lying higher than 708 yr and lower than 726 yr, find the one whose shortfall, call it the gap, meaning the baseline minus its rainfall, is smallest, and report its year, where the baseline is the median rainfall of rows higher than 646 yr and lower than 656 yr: 709.5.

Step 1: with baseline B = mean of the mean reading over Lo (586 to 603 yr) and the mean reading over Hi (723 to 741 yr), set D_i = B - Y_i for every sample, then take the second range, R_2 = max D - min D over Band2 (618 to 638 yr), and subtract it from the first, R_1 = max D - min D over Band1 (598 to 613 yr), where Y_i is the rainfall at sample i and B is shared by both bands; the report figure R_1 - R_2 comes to 6.7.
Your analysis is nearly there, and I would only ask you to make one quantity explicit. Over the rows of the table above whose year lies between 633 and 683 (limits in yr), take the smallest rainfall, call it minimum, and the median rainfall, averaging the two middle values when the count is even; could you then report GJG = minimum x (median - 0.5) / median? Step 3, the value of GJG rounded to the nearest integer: 29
